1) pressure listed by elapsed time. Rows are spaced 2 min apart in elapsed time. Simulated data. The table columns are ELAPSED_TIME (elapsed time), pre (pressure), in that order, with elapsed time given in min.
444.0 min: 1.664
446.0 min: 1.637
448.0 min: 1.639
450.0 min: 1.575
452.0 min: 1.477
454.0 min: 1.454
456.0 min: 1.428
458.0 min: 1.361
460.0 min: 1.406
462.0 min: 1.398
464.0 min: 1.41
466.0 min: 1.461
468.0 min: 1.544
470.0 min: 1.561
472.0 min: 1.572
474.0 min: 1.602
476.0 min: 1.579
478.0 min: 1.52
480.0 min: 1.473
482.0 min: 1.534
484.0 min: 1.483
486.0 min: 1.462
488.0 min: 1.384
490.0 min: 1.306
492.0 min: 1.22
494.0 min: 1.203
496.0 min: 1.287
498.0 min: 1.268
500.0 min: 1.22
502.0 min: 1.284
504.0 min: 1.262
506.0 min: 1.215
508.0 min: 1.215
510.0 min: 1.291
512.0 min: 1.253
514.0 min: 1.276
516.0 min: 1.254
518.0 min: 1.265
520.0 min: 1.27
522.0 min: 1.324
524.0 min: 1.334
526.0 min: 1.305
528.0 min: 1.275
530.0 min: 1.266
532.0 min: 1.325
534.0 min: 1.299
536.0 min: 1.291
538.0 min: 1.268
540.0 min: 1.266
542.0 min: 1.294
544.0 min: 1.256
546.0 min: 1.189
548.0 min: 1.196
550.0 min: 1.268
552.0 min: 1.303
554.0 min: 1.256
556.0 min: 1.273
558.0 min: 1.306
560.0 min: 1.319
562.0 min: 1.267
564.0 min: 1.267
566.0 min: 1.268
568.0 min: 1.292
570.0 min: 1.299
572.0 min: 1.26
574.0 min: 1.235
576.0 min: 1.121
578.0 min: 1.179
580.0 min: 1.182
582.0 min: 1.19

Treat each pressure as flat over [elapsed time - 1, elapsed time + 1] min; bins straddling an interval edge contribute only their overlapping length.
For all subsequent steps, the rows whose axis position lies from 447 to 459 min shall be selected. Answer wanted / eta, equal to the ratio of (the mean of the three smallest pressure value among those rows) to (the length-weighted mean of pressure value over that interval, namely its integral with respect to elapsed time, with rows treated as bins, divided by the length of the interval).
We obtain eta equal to 0.95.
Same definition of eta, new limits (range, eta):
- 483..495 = 0.93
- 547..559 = 0.98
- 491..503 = 0.97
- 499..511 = 0.98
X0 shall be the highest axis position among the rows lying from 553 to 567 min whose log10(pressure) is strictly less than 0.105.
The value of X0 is 566.0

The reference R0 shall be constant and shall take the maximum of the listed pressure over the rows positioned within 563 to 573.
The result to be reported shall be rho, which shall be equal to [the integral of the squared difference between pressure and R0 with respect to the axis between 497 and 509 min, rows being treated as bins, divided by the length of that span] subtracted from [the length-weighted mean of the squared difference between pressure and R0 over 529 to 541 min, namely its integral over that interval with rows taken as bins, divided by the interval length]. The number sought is -0.003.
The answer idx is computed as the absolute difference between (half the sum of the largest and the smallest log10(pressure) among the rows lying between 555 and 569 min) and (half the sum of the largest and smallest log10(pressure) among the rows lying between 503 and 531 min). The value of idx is 0.01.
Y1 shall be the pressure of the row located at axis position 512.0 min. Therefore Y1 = 1.253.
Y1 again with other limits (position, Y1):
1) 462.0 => 1.398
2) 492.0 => 1.22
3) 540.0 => 1.266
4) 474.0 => 1.602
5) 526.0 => 1.305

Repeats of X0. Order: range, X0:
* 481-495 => 494.0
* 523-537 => 530.0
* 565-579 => 578.0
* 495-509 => 508.0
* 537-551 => 550.0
